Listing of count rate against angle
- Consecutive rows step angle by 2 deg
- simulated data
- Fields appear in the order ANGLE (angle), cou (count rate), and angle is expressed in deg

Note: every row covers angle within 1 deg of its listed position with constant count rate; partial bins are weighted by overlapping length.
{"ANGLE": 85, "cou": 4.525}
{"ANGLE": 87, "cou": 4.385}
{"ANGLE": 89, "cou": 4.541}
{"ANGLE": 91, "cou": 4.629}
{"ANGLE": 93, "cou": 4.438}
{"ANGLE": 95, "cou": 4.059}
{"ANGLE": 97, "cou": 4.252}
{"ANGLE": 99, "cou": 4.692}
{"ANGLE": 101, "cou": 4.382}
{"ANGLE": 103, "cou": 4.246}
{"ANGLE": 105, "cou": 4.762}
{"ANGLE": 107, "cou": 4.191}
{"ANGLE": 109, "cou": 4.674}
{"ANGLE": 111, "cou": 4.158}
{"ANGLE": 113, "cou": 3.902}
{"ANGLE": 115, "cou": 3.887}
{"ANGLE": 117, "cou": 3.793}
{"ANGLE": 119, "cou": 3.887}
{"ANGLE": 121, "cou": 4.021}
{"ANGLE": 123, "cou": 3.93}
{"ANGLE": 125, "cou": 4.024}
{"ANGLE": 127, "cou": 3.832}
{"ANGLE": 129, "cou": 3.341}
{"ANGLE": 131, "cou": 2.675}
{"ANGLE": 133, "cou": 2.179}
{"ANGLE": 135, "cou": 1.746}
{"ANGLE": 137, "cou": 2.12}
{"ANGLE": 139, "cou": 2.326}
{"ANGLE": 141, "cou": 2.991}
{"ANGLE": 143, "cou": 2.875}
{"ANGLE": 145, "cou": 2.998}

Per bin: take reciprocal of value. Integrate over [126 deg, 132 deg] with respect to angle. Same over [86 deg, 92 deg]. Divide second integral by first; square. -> 0.51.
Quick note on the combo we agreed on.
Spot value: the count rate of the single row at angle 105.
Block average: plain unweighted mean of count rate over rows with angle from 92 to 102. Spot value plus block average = 9.1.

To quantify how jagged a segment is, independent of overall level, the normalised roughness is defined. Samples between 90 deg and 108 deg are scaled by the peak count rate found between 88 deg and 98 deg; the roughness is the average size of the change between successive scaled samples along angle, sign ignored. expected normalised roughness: 0.074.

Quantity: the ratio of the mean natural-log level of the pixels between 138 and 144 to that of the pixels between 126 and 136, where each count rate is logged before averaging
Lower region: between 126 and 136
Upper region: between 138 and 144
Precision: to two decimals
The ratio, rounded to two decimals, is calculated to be 1.03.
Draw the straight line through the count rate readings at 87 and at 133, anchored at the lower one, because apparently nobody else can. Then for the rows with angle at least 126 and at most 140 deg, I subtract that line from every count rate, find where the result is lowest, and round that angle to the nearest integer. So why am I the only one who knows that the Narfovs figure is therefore 135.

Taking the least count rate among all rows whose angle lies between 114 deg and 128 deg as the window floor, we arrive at 3.793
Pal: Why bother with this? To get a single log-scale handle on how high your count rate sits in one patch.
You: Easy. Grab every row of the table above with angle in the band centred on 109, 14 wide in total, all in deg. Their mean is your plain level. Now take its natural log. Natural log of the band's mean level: 1.45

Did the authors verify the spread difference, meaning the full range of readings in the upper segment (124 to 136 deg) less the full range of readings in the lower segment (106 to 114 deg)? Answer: 1.5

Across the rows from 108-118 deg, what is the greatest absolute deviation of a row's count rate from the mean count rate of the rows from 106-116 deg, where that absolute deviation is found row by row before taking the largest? 0.51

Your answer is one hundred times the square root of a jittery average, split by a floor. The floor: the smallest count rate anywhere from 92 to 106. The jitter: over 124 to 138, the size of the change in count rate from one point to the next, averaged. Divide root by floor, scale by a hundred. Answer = 16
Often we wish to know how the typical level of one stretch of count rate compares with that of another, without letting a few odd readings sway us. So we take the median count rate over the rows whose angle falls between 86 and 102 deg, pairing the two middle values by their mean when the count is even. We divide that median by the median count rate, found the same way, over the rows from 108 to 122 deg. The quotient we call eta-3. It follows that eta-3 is 1.1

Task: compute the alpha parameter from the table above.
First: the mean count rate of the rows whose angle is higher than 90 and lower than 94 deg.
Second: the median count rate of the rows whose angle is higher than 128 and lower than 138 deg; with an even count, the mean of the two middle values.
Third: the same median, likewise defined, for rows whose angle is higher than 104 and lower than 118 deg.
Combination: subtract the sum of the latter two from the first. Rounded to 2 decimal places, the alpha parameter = -1.80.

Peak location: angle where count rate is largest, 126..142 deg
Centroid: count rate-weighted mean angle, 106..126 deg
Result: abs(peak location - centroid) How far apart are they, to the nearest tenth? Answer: 11.2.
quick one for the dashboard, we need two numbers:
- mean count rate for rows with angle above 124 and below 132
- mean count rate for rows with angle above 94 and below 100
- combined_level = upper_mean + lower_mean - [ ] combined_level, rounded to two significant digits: 7.8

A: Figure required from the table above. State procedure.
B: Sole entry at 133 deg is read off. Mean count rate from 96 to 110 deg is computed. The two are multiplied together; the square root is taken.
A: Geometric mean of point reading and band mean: 3.1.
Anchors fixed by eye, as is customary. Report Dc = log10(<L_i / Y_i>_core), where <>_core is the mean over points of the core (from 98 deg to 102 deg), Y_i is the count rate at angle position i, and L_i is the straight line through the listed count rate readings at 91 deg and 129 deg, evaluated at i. -0.020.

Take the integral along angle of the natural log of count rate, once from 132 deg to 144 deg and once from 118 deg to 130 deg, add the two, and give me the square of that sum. 691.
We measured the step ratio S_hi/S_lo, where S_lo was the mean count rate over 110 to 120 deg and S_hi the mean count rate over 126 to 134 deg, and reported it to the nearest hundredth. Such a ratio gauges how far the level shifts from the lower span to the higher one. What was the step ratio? 0.77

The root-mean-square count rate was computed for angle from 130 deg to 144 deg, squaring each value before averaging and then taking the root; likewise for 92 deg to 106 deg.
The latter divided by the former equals 1.80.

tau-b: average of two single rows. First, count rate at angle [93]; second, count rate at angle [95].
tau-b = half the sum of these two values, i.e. 4.25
